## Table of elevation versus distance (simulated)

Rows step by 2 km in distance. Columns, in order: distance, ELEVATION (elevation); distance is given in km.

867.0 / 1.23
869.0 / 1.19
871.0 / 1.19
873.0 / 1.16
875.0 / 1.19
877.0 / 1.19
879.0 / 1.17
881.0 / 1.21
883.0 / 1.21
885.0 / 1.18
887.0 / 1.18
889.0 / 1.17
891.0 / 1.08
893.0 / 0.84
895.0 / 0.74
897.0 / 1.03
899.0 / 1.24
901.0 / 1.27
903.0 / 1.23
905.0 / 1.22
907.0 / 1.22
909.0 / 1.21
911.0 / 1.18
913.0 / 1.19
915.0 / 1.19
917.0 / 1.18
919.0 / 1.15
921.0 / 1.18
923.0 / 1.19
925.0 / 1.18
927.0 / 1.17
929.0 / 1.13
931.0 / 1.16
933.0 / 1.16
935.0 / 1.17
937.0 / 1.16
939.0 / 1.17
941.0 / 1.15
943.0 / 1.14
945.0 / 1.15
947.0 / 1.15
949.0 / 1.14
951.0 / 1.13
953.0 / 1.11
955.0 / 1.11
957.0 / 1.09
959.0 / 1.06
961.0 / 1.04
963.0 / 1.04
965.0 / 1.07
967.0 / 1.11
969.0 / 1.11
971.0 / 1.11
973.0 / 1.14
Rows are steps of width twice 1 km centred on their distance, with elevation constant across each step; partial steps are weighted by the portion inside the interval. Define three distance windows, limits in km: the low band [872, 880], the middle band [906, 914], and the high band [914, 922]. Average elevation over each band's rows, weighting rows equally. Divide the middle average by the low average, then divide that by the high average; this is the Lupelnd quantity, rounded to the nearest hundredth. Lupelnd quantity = 0.87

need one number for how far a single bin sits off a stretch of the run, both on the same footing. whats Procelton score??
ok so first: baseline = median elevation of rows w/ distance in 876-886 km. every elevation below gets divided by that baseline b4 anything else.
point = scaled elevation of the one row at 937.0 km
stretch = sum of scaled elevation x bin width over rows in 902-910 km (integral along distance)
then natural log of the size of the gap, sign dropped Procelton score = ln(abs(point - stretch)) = 1.98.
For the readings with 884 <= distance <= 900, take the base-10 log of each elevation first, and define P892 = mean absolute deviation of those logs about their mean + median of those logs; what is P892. 0.113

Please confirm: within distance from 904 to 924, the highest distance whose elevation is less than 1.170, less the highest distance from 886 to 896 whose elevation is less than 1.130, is 24 km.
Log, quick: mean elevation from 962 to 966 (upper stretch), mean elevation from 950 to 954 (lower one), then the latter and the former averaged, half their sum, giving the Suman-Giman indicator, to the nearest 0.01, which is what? 1.09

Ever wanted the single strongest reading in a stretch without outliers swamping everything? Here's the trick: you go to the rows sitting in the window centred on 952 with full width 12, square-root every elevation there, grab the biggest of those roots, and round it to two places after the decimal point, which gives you 1.07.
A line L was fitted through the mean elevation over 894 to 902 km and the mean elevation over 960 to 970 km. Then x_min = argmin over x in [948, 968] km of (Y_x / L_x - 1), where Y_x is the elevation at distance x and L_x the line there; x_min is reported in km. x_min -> 963.0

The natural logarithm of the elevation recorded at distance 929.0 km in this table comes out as 0.12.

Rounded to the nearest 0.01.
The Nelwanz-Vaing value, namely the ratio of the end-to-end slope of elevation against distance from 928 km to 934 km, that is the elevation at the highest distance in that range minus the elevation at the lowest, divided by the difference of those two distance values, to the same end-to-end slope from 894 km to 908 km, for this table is 0.19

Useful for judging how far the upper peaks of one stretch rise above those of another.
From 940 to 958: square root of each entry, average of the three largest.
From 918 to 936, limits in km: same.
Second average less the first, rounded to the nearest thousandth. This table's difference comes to 0.015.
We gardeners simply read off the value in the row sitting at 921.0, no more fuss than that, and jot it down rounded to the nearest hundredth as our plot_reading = 1.18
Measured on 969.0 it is 1.11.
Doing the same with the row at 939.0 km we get 1.17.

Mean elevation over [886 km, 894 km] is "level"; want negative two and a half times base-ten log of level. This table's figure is -0.07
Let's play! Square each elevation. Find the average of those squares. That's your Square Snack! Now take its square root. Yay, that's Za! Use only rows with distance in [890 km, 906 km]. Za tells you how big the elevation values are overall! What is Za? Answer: 1.10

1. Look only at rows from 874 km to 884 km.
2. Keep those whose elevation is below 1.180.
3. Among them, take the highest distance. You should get 879.0 km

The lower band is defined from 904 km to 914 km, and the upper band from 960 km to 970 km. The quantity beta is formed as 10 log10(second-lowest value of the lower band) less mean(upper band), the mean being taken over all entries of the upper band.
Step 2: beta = -0.32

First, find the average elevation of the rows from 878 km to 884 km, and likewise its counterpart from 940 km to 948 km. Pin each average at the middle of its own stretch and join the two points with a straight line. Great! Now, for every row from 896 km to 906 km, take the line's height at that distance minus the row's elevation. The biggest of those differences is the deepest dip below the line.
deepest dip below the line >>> 0.15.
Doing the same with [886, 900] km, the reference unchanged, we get 0.45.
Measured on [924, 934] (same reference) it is 0.03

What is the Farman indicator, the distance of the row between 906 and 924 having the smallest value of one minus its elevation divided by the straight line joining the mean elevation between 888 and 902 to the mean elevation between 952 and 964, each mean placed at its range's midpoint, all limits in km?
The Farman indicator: 907.0 km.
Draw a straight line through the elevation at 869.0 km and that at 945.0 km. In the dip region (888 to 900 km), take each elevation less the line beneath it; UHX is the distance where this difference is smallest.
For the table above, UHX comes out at 895.0 km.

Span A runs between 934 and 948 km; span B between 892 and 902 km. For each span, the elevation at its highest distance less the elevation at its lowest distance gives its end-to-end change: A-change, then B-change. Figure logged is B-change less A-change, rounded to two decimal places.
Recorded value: 0.45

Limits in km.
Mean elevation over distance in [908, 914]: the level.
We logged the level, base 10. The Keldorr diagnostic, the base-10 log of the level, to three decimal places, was 0.077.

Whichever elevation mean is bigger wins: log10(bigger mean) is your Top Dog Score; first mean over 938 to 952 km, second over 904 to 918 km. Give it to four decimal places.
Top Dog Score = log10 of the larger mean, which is 0.0787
